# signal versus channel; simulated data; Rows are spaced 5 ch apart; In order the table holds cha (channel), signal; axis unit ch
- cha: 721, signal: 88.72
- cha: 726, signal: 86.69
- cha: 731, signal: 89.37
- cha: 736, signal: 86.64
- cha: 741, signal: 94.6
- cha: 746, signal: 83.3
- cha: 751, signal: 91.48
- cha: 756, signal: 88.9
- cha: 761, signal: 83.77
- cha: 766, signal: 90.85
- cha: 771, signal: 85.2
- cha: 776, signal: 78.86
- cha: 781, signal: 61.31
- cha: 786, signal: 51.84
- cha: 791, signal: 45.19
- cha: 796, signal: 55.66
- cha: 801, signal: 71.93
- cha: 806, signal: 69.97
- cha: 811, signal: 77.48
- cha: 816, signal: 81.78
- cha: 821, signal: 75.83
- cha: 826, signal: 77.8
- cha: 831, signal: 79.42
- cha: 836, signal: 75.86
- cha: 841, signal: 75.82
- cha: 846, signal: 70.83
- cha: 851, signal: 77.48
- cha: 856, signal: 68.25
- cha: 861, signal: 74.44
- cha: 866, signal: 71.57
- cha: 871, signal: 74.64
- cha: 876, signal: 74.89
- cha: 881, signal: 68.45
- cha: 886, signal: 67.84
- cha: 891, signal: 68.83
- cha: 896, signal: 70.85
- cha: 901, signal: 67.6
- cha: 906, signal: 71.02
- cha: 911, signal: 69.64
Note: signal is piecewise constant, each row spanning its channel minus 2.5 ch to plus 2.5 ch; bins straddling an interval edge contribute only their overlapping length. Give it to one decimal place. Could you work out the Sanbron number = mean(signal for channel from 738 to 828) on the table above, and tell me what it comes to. 75.9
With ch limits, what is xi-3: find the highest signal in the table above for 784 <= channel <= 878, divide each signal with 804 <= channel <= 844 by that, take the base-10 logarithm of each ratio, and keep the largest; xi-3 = 0.00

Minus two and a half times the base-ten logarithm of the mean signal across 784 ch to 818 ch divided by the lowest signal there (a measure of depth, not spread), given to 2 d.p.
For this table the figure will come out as -0.39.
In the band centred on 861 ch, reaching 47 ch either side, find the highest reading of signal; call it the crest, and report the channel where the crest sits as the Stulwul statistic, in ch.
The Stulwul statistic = 816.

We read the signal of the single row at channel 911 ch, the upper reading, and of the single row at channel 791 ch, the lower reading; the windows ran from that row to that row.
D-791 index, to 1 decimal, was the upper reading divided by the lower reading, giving 1.5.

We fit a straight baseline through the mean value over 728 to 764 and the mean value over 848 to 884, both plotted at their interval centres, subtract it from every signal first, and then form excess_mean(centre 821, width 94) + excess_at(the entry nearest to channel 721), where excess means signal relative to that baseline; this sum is -11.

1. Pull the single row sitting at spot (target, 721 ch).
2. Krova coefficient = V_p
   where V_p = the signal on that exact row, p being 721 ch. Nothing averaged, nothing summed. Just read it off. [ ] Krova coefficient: 88.72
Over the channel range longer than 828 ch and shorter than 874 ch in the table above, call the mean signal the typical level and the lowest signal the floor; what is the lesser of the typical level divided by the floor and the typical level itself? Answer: 1.09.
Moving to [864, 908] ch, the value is 1.04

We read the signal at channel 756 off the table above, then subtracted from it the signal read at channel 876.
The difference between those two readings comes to 14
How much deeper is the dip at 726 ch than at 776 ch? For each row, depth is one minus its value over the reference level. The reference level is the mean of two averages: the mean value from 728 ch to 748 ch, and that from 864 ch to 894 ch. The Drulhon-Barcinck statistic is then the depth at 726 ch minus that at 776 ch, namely -0.10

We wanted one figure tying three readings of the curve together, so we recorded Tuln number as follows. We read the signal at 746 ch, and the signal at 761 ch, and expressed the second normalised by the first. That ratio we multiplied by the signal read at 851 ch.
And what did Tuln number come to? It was 78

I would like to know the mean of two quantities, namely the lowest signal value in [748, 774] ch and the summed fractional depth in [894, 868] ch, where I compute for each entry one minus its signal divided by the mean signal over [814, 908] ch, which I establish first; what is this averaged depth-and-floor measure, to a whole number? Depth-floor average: 42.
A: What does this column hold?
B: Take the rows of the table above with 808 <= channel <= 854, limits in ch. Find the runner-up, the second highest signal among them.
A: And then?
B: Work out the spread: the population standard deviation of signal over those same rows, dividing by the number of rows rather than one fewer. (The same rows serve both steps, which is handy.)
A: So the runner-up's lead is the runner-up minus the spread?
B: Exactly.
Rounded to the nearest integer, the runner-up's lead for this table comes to 77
